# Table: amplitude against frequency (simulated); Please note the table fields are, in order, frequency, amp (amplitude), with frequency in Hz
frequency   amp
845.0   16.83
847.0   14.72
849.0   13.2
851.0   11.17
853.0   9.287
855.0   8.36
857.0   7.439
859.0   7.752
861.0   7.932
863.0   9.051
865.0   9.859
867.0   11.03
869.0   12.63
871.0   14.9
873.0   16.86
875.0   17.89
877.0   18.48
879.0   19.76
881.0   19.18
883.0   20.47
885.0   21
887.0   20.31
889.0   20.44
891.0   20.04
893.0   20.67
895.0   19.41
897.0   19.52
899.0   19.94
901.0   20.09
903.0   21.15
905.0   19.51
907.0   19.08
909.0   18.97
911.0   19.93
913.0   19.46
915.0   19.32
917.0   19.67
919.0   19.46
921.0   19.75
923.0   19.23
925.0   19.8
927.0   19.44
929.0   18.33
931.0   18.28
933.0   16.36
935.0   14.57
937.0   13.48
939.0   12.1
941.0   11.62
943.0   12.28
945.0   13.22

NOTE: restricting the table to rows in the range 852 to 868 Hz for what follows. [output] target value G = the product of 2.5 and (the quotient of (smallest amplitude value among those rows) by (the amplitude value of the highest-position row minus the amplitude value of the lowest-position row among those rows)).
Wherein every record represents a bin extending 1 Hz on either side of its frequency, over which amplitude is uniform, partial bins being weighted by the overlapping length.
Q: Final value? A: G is 11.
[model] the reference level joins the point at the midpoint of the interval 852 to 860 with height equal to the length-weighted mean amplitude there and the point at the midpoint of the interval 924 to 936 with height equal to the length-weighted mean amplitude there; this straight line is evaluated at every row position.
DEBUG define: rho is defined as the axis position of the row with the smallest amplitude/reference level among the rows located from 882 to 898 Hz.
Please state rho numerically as 897.0 Hz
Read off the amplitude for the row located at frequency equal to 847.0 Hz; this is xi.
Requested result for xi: 14.72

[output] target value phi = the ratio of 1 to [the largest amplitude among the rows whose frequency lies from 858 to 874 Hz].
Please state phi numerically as 0.059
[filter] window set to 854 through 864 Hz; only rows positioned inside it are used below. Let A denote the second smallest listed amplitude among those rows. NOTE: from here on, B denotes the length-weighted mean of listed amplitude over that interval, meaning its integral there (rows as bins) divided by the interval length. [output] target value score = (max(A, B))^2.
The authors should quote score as 66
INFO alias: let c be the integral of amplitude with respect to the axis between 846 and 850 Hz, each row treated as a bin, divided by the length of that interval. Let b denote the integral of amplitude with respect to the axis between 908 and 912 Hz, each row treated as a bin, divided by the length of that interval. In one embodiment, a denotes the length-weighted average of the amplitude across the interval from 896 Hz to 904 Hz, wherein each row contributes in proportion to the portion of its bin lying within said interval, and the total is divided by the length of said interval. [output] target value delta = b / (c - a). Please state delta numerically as -3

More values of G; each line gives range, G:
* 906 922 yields 71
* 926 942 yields -4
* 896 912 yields 116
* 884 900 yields -46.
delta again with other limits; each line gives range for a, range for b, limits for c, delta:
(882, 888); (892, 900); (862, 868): -2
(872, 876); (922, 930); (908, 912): 9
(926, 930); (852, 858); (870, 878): -5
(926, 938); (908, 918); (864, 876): -7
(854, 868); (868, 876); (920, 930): 1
